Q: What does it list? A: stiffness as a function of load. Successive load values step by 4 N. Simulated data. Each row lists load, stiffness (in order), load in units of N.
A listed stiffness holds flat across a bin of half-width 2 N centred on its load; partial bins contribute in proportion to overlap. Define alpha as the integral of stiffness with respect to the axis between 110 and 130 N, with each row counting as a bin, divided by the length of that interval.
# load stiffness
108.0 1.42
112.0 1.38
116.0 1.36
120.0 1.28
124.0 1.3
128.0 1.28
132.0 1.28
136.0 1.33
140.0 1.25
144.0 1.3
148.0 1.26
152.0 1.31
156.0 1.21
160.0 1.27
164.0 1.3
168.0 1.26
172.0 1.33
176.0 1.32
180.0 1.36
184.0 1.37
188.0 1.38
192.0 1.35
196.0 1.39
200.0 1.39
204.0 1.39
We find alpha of 1.32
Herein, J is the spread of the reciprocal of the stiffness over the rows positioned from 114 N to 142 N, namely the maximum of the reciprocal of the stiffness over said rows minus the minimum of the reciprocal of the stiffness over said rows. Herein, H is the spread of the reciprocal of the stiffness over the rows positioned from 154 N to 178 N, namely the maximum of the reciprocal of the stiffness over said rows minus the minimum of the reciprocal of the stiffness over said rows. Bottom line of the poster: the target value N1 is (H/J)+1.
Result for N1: 2.2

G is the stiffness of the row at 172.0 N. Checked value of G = 1.33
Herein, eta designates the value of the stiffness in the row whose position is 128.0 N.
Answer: 1.28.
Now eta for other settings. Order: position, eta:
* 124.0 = 1.3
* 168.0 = 1.26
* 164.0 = 1.3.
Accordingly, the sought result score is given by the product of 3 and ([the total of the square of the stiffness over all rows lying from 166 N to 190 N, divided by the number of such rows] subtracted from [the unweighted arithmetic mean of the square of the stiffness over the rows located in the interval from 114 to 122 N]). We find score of -0.13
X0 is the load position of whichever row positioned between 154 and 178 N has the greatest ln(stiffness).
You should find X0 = 172.0 N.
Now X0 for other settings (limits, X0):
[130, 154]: 136.0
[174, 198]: 196.0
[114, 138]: 116.0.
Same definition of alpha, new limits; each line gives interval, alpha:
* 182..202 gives 1.38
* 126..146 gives 1.29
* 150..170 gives 1.27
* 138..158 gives 1.27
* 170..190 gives 1.35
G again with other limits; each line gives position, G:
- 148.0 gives 1.26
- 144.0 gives 1.3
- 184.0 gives 1.37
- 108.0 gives 1.42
